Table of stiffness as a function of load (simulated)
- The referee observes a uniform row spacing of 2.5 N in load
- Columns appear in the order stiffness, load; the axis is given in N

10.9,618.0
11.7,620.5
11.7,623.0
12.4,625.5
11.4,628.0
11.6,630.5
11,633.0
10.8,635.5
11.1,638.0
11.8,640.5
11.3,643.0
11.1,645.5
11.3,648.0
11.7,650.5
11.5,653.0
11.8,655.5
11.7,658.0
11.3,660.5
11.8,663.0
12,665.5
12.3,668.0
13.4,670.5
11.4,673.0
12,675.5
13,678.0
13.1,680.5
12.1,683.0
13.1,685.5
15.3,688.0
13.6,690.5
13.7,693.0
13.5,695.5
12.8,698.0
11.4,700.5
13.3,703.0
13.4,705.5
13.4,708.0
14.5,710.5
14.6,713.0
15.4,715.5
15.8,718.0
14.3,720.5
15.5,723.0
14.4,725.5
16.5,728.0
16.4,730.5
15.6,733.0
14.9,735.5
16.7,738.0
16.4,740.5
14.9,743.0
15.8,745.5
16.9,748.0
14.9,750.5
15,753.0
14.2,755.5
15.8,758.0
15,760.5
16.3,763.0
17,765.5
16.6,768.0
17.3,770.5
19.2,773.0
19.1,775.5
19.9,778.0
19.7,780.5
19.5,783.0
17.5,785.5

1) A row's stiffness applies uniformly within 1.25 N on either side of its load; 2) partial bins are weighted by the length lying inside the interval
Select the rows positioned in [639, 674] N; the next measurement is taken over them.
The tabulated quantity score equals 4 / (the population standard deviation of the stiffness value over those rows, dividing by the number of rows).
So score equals 7.2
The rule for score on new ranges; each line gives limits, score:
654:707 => 4.1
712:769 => 4.7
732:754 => 5.2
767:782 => 3.2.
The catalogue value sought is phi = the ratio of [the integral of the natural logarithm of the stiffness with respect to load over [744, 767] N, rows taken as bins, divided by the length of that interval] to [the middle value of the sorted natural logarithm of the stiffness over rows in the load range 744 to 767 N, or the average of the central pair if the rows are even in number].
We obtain 1.00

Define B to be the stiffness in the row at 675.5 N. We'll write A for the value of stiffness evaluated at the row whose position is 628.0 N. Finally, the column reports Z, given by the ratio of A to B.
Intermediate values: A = 11.4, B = 12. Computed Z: 0.95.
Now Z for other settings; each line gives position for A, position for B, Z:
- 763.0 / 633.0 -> 1.48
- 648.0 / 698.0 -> 0.88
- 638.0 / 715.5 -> 0.72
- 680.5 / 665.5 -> 1.09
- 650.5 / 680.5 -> 0.89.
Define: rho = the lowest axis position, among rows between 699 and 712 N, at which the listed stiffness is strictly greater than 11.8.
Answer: 703.0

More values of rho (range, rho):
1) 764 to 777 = 765.5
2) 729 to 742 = 730.5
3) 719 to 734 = 720.5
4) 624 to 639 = 625.5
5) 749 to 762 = 750.5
